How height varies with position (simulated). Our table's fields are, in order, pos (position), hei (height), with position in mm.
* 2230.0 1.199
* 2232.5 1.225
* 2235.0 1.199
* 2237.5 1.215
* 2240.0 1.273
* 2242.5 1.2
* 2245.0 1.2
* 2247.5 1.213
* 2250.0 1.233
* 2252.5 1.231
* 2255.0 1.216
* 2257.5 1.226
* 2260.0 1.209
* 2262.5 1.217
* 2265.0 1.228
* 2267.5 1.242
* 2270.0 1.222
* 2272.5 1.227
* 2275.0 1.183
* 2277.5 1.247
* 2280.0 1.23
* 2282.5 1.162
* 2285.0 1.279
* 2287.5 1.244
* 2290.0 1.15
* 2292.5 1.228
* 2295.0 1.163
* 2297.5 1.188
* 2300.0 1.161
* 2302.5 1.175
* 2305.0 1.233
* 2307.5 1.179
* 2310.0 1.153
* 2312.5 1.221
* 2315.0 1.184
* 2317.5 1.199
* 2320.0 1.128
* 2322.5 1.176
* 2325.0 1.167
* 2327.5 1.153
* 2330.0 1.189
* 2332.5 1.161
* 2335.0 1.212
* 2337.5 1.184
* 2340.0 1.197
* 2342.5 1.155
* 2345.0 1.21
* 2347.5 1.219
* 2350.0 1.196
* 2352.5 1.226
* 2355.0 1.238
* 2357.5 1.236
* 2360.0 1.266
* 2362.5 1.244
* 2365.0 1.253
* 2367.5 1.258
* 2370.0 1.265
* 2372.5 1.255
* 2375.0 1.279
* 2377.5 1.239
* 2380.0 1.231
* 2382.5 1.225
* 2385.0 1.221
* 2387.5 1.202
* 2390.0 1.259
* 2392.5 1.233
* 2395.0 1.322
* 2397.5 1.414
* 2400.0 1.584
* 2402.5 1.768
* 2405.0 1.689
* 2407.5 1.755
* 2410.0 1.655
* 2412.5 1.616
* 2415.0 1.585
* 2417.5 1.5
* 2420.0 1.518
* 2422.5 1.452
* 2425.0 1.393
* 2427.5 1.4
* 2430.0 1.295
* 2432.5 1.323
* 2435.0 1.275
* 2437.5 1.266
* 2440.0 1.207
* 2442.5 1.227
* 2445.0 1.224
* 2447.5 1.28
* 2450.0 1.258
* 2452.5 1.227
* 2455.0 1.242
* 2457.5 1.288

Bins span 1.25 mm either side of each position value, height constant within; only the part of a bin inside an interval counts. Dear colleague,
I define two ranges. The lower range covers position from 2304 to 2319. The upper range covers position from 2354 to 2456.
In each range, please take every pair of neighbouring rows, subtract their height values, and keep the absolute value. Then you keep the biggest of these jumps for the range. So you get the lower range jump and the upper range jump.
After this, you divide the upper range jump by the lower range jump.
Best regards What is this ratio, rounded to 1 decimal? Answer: 2.7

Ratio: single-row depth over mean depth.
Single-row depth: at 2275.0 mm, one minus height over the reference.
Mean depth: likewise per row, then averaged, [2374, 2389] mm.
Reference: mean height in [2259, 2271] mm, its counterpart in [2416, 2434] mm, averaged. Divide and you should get 1.6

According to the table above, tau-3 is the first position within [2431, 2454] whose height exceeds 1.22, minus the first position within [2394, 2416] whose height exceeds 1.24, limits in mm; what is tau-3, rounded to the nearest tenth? 37.5 mm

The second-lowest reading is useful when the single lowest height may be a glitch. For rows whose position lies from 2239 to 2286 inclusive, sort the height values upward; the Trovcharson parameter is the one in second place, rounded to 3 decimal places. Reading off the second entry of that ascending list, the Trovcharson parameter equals 1.183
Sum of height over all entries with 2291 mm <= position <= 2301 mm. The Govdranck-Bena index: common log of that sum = 0.676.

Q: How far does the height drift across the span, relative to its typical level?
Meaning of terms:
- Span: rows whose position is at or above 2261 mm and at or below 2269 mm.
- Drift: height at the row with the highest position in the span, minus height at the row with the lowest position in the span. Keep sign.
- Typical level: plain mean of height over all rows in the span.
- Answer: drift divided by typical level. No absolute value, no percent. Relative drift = 0.02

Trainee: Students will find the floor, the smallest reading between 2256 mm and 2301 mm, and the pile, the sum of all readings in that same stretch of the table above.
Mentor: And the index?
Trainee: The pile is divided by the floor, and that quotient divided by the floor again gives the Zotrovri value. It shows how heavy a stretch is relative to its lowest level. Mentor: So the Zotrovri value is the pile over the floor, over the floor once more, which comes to 16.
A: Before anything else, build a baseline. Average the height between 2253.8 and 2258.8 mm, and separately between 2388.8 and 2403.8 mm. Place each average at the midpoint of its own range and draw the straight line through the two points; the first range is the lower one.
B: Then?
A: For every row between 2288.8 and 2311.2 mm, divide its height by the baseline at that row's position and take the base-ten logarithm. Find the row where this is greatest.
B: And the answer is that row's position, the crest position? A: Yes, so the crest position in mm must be 2292.5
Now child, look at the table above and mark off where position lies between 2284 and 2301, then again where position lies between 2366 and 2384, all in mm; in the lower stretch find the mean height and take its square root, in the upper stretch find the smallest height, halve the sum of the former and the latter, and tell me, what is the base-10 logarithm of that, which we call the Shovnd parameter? 0.065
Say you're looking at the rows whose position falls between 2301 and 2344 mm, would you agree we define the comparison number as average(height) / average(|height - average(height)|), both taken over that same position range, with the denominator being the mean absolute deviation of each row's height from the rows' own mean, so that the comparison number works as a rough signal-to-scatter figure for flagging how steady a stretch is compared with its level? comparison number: 57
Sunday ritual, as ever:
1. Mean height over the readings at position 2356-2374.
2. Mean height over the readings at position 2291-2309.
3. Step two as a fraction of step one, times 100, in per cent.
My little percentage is 95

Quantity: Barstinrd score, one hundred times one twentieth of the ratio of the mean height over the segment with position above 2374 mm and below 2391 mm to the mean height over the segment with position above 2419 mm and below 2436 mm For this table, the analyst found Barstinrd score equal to 4.48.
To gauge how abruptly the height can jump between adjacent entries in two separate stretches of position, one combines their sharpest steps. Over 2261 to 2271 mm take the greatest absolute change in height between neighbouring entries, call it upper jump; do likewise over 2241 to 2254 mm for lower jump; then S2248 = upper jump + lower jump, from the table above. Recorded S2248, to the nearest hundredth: 0.04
